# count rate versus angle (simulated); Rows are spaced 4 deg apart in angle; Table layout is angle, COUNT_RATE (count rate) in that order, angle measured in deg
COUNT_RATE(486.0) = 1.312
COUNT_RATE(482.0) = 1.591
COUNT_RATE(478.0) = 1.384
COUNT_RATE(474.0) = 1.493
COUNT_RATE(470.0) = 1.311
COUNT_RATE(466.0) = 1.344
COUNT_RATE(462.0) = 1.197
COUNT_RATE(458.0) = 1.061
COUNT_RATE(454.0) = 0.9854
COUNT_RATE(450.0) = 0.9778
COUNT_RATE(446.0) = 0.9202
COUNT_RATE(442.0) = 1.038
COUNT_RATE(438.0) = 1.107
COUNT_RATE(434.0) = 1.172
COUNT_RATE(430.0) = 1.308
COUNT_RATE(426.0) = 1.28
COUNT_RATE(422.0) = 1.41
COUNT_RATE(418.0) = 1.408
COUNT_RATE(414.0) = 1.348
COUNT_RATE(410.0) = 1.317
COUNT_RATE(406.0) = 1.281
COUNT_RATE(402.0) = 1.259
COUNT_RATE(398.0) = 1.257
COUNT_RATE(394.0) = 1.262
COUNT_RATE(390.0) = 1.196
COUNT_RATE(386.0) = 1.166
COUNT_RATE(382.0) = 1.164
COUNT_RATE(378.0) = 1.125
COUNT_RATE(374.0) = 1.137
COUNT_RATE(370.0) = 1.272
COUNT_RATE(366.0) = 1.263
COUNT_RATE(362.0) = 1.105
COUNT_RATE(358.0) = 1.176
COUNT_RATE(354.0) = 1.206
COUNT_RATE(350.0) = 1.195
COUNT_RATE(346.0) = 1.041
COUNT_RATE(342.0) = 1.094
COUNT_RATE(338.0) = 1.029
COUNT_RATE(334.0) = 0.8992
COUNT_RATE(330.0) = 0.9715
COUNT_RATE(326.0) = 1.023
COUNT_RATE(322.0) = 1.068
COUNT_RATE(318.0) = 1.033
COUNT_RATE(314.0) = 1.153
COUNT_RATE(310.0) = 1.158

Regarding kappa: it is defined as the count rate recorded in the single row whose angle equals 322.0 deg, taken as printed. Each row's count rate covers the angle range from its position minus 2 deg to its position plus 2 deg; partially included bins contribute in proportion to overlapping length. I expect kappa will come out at 1.068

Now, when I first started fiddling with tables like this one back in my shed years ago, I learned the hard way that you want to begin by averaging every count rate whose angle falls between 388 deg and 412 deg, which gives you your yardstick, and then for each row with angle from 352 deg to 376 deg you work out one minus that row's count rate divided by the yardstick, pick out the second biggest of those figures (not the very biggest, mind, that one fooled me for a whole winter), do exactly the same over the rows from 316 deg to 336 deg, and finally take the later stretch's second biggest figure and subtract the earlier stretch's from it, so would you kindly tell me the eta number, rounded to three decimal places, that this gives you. -0.131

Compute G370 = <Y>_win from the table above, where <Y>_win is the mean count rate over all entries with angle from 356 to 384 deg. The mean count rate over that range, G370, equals 1.18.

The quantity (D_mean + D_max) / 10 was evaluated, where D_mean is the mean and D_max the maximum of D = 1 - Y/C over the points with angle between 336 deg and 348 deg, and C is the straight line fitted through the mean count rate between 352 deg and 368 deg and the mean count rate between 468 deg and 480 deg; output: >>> 0.019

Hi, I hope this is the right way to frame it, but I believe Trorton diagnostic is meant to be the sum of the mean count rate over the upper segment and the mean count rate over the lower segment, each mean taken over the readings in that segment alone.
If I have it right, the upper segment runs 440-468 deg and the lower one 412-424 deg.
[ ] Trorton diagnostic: 2.46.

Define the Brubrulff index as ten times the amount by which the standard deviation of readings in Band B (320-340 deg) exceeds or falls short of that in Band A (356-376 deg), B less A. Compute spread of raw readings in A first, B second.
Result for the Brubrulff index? -0.1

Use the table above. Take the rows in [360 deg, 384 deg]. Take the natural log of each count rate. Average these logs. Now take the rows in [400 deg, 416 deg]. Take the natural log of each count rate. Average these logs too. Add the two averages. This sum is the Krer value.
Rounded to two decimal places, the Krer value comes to 0.42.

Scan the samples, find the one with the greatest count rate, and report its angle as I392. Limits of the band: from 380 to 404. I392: 394.0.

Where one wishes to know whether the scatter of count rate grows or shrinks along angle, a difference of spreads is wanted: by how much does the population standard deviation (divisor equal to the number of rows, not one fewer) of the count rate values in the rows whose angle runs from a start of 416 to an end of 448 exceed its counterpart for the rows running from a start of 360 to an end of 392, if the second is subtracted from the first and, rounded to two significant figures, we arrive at 0.11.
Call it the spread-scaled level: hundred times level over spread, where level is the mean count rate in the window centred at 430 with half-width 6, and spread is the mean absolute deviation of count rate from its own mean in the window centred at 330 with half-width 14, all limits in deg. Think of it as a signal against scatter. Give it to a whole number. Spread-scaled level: 2692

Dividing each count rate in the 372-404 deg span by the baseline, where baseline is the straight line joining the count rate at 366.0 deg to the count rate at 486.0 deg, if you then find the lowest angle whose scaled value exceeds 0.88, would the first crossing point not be 374.0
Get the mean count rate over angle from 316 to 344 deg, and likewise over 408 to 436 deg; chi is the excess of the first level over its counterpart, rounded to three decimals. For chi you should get -0.304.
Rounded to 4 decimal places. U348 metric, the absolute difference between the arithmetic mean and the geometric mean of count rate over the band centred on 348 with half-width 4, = 0.0027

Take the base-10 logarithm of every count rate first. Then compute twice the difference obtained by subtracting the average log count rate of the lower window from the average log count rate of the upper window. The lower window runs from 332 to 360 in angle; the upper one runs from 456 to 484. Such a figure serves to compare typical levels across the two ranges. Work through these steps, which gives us 0.18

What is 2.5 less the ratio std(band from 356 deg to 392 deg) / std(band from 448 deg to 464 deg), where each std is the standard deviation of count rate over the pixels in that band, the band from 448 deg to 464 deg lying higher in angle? 1.9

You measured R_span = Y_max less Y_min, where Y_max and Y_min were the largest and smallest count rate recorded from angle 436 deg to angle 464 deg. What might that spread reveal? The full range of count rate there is 0.28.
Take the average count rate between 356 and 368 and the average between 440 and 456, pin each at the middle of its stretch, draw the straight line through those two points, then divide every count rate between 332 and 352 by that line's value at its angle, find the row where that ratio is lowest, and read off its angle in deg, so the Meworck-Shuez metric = 334.0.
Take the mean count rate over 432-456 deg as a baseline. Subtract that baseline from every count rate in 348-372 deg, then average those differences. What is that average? 0.17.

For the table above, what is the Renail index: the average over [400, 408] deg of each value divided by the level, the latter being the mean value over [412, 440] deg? 0.98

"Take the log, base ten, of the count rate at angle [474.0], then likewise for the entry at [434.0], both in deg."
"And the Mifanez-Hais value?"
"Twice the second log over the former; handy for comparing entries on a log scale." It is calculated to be 0.8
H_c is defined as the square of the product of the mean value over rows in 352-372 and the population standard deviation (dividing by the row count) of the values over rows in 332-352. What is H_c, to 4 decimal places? 0.0134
